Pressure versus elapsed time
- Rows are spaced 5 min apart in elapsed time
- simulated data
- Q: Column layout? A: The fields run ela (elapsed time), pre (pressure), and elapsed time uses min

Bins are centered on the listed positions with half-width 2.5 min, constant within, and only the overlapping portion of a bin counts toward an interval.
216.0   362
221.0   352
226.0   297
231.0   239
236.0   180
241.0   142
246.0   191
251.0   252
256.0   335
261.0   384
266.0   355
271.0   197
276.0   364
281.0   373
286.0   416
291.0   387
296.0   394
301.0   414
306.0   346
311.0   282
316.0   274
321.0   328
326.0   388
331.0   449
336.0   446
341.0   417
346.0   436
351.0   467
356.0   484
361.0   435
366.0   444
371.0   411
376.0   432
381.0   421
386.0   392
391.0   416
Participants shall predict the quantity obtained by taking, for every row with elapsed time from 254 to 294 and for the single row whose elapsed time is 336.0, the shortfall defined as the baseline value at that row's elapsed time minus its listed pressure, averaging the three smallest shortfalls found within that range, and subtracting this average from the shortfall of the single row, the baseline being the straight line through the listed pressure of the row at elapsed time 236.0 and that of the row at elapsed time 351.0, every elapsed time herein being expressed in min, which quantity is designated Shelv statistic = 103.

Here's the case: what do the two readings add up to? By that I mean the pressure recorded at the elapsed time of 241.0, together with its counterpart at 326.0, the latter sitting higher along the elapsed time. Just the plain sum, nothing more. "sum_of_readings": 530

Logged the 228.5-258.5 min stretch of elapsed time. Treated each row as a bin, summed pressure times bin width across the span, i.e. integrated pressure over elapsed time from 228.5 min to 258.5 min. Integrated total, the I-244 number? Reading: 6695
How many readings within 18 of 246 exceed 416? 0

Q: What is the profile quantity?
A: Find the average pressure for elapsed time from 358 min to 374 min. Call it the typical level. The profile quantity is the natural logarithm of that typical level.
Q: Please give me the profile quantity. 6.1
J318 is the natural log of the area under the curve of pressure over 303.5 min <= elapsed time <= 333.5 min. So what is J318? 9.24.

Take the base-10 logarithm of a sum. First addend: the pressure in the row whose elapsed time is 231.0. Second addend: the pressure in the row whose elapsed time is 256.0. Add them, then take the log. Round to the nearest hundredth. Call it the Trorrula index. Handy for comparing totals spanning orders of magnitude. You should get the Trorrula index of 2.76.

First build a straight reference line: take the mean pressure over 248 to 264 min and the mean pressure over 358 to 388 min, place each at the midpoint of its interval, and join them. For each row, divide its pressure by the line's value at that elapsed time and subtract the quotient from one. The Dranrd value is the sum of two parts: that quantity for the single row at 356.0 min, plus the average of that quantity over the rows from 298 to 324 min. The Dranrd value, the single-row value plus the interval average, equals -0.08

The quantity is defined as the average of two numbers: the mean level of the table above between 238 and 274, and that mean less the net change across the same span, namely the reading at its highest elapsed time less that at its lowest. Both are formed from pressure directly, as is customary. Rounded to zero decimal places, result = 238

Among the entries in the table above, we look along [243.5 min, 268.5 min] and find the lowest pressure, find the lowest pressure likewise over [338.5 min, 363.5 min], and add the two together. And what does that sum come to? 608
